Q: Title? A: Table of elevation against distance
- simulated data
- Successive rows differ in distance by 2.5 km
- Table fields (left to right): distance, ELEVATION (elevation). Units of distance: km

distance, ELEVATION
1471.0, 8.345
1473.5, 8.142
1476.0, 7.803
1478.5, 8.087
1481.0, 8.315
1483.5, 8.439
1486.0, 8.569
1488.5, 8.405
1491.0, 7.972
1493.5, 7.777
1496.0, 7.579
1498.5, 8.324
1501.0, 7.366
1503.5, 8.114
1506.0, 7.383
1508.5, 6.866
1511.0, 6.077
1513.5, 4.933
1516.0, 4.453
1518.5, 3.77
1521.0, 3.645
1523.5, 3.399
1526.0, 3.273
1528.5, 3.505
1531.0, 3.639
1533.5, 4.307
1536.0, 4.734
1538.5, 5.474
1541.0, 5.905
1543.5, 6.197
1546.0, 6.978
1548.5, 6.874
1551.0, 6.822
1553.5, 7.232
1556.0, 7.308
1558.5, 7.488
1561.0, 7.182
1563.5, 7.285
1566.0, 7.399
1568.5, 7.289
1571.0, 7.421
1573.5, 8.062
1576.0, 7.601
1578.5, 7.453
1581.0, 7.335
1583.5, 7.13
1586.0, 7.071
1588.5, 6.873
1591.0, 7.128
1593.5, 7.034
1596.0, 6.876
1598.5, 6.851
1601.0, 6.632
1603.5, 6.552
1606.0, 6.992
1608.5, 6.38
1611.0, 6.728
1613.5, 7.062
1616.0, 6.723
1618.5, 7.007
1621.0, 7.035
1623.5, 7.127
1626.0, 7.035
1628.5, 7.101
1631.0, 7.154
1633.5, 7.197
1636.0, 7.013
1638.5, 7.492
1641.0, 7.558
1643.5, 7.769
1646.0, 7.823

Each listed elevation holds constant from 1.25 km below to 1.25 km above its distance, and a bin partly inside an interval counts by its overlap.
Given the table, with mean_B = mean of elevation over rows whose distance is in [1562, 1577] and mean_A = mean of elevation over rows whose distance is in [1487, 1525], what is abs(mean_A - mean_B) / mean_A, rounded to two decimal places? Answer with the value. 0.17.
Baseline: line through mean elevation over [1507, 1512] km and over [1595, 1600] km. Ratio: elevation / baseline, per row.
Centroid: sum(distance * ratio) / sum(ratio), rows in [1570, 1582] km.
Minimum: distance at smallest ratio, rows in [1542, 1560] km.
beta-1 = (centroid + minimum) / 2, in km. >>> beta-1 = 1559.7 km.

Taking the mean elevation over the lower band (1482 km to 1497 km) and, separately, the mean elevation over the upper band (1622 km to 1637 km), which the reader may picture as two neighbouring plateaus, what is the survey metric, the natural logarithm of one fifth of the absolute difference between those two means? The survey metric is -1.6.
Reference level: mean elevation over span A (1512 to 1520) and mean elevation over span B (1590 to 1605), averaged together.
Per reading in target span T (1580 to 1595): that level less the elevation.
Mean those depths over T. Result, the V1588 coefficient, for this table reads -1.5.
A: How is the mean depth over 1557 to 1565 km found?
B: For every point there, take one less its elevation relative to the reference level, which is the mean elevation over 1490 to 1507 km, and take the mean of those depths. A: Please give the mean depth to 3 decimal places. 0.060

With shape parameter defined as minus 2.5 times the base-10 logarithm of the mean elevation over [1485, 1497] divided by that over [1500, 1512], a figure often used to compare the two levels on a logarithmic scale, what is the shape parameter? -0.13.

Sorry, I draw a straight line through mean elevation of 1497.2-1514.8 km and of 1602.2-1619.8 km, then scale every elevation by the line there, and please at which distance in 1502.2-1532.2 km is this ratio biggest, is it 1503.5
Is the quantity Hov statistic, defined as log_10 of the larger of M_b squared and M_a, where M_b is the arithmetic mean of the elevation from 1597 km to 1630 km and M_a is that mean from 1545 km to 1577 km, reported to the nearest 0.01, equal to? 1.67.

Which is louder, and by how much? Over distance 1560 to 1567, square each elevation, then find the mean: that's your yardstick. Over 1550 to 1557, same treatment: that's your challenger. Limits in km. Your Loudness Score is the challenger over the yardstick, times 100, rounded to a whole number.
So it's 96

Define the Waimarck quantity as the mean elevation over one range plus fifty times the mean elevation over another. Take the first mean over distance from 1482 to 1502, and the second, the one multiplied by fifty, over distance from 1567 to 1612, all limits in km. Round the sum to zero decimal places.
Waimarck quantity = 362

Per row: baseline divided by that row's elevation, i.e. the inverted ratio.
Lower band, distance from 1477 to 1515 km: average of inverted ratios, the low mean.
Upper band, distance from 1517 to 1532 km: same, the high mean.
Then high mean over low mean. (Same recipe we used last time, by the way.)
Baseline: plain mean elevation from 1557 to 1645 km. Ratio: 2.1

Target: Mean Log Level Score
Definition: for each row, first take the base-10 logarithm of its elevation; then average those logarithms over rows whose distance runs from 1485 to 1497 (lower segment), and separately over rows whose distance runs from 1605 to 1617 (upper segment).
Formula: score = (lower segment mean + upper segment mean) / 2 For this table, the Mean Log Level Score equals 0.868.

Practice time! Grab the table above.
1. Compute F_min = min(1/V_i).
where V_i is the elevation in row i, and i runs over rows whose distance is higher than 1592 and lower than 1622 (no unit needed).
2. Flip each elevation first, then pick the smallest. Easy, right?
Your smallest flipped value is 0.142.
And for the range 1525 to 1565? 0.134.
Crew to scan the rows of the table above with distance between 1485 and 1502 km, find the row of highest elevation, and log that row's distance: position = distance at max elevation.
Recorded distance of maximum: 1486.0 km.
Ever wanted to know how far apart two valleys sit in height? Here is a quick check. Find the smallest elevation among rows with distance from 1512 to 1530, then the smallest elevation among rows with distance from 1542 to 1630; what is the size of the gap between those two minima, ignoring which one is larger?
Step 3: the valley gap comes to 2.92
